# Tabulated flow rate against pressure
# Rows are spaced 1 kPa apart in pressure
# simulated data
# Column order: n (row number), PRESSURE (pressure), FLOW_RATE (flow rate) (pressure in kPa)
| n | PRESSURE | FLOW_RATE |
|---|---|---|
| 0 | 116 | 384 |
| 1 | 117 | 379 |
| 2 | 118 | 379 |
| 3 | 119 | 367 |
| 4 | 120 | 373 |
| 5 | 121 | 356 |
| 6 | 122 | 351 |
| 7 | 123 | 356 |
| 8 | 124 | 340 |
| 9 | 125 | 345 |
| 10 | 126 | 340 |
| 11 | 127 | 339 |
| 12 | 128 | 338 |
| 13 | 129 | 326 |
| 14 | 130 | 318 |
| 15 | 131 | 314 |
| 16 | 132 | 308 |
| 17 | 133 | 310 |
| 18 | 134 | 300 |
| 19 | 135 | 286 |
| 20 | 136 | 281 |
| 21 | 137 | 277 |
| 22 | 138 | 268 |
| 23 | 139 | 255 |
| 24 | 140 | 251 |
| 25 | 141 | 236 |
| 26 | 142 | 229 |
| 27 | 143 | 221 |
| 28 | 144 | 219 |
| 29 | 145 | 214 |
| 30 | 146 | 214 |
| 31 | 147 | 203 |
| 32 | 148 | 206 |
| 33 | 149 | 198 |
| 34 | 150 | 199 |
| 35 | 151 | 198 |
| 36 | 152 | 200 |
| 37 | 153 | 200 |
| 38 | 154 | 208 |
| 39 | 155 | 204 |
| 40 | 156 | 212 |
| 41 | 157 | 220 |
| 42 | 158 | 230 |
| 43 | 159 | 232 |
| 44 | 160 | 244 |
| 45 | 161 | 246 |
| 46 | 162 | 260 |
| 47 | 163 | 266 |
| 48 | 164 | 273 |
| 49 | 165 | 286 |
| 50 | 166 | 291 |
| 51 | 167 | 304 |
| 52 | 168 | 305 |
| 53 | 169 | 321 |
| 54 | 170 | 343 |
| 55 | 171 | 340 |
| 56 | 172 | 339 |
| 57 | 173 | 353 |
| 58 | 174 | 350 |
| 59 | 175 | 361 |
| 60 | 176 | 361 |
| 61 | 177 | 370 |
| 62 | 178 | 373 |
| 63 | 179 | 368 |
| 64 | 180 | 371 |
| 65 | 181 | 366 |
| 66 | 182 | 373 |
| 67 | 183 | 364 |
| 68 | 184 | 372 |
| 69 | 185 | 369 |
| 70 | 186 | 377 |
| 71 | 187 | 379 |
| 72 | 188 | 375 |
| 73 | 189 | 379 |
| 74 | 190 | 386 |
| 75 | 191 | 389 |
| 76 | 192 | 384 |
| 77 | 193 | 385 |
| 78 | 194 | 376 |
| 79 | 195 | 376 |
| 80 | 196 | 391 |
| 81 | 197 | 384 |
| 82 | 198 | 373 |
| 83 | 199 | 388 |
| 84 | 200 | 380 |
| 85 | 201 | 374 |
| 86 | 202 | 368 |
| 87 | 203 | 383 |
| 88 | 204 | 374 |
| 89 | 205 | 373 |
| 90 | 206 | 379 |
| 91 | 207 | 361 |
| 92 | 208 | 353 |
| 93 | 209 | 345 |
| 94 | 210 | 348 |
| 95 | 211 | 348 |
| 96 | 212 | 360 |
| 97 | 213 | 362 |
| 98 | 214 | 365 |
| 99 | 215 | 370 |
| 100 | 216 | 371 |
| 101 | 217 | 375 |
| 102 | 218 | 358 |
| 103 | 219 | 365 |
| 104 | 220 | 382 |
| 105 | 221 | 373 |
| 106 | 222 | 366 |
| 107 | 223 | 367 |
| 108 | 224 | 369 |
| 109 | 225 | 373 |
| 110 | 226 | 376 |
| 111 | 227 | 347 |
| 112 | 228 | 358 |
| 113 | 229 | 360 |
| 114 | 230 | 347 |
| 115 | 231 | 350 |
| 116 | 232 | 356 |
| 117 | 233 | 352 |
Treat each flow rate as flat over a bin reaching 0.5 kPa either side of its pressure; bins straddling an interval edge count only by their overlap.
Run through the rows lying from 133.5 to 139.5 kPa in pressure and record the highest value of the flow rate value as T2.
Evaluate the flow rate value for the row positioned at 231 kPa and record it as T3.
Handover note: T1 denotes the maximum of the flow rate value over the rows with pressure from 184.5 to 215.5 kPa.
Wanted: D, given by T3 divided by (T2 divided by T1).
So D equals 456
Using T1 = 391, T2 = 300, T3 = 350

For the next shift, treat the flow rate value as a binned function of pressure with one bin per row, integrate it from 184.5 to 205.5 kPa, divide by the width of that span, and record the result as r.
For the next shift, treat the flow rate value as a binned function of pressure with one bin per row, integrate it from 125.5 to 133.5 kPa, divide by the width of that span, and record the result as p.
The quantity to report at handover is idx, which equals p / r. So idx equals 0.85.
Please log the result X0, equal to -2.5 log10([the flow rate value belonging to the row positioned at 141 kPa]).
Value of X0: -5.93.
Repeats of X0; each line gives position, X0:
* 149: -5.74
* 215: -6.42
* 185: -6.42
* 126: -6.33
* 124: -6.33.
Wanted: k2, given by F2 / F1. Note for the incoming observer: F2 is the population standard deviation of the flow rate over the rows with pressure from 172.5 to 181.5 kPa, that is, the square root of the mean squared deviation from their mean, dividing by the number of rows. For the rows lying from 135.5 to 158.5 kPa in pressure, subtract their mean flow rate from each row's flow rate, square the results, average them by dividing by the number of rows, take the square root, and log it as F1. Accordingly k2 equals 0.30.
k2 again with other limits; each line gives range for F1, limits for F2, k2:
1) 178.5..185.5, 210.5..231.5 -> 3.24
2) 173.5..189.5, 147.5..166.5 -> 4.21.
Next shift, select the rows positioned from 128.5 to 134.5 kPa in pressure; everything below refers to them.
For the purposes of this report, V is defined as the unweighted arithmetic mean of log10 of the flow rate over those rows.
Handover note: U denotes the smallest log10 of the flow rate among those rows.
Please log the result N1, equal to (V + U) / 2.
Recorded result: 2.49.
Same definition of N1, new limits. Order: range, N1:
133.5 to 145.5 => 2.37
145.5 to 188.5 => 2.38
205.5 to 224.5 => 2.55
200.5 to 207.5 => 2.56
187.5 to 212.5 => 2.55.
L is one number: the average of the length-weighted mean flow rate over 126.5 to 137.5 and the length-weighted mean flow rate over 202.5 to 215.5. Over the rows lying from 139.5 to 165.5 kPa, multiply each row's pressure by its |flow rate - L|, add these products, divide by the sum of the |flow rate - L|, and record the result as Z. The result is 151.6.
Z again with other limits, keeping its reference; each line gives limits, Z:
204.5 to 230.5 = 217.6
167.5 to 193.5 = 183.4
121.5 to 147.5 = 140.4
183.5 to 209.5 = 195.6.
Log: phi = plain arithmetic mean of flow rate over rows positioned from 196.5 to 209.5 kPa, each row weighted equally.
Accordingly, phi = 372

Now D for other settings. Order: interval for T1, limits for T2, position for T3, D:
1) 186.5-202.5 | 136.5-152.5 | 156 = 299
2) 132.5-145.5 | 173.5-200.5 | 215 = 293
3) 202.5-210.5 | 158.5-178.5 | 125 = 354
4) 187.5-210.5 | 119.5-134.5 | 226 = 394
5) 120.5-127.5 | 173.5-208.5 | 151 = 180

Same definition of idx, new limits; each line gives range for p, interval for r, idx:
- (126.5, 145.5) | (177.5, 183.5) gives 0.75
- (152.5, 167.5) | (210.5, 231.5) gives 0.67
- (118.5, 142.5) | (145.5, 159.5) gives 1.49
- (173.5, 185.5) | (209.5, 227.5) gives 1.00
